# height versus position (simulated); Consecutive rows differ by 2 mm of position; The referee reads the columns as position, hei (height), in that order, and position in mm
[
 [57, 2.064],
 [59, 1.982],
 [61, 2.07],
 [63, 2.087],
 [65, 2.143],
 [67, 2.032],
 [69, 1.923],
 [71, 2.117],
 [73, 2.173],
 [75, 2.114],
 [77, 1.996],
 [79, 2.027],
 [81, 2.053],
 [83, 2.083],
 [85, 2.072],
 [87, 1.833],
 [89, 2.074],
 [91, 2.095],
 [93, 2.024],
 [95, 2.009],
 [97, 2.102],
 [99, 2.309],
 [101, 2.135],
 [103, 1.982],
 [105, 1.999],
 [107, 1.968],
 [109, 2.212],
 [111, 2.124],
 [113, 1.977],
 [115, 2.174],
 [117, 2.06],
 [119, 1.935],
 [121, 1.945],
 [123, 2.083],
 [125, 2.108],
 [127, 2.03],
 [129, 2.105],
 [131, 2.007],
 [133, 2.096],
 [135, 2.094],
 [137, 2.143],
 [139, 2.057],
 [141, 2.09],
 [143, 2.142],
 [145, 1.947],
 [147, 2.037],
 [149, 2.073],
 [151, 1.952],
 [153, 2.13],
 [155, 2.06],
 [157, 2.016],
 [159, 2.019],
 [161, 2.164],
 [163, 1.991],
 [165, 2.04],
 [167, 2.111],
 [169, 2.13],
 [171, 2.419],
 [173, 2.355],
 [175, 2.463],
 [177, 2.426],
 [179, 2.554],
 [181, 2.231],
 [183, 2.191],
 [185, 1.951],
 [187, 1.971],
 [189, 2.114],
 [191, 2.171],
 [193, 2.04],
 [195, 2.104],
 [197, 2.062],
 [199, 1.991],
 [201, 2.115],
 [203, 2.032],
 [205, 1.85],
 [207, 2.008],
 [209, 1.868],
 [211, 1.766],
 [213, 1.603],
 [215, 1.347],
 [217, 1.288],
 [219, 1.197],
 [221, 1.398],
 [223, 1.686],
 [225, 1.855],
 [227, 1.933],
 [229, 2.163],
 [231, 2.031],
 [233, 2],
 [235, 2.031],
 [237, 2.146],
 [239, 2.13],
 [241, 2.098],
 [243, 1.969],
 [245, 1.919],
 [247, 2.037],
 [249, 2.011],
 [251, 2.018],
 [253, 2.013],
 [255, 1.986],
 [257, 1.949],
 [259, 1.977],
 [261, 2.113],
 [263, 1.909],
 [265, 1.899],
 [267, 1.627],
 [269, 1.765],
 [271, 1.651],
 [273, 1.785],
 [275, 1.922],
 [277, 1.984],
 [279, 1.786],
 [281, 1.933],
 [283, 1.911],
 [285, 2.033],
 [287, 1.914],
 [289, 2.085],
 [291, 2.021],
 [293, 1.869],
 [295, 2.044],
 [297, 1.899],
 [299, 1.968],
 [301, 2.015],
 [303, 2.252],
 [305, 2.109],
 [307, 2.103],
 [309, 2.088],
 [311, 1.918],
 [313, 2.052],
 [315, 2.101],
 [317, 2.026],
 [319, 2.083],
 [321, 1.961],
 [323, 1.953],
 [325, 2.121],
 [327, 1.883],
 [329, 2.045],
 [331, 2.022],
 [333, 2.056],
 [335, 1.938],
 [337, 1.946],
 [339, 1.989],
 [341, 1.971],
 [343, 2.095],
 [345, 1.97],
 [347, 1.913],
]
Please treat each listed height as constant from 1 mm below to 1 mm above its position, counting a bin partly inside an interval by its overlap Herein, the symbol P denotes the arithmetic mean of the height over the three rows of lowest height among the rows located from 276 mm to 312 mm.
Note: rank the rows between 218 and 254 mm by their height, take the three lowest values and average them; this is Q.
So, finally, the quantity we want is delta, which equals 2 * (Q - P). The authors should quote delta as -0.8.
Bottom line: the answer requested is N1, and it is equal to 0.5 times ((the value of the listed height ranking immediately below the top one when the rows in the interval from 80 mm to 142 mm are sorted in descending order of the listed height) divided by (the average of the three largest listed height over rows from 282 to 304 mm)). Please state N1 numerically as 0.52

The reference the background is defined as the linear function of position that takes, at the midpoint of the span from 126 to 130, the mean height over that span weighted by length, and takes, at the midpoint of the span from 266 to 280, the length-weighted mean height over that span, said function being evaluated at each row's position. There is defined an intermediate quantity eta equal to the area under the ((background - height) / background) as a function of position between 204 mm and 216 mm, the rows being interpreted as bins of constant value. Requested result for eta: 1.1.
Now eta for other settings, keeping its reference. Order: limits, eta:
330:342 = -2.3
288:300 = -1.6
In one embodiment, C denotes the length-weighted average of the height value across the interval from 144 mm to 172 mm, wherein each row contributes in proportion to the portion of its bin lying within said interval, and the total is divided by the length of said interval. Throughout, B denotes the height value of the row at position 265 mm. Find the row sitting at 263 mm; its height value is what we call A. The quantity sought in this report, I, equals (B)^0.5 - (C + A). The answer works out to -2.61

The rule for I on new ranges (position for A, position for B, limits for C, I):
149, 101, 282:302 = -2.59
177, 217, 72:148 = -3.35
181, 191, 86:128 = -2.81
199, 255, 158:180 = -2.82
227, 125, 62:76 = -2.57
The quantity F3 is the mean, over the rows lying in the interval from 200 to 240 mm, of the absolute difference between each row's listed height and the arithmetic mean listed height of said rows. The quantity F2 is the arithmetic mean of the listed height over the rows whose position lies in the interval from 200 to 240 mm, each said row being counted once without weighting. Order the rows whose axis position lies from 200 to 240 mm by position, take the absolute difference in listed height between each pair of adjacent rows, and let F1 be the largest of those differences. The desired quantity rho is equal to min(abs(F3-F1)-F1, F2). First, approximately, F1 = 0.288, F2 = 1.82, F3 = 0.25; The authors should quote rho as -0.25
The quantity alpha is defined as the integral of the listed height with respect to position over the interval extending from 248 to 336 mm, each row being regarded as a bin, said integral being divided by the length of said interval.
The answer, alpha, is 1.97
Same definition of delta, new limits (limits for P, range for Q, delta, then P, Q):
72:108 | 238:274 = -0.5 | 1.93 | 1.68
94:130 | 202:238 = -1.3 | 1.95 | 1.28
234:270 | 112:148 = 0.4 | 1.76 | 1.94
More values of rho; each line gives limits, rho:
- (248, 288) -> -0.09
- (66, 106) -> -0.07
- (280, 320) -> -0.07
